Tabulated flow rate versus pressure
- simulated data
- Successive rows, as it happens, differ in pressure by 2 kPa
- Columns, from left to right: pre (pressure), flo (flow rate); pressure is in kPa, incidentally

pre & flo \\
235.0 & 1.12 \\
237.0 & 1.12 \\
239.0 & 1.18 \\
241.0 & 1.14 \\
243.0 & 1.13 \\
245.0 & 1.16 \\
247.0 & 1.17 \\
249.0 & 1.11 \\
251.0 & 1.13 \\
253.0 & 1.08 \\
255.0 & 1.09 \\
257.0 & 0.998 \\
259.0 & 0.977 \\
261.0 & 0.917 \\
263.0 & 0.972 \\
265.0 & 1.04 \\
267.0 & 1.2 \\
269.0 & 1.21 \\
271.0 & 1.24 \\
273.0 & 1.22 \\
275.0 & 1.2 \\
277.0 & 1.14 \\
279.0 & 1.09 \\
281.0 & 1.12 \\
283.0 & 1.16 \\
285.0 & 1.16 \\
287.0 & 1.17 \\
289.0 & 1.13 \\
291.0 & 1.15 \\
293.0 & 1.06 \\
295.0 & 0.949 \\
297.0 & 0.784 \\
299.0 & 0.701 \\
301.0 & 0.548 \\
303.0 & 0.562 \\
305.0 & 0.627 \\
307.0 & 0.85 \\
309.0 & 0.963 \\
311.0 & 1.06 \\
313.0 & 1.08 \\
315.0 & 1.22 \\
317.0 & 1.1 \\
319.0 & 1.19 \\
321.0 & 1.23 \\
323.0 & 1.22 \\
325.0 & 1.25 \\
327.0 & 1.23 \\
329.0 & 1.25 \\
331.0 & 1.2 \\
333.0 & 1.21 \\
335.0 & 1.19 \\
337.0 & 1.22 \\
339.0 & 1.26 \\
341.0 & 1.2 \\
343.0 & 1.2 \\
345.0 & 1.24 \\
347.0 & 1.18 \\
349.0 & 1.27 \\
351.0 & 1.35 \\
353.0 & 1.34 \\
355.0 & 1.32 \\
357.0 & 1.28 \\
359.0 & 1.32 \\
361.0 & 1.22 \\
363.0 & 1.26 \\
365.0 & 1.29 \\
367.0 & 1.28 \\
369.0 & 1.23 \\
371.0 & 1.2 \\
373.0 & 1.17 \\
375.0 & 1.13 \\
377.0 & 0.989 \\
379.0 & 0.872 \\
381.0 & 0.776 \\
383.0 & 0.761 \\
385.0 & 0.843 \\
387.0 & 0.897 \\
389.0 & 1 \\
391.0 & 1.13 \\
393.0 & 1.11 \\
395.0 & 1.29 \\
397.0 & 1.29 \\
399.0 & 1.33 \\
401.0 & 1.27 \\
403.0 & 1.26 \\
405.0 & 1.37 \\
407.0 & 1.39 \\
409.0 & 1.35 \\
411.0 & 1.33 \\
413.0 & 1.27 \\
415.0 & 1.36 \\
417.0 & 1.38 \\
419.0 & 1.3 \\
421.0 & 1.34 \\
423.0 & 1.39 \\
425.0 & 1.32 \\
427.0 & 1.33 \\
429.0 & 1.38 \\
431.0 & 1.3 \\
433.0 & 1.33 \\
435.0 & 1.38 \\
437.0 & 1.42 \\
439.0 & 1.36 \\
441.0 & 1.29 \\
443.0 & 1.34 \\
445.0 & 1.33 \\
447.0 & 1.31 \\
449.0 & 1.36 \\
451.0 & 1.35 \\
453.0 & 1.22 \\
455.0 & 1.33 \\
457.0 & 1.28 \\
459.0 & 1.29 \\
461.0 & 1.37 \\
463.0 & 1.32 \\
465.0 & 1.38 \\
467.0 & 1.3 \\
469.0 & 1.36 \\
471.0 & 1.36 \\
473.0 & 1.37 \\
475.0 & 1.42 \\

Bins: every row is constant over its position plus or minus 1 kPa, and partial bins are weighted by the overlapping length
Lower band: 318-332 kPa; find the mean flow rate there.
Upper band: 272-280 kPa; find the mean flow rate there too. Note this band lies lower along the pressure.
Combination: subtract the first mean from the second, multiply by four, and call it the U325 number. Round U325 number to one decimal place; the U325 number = -0.2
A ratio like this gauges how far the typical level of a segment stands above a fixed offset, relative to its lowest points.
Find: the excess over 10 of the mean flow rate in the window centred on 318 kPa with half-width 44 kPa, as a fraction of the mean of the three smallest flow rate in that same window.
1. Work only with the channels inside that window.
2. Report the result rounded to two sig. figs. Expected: -15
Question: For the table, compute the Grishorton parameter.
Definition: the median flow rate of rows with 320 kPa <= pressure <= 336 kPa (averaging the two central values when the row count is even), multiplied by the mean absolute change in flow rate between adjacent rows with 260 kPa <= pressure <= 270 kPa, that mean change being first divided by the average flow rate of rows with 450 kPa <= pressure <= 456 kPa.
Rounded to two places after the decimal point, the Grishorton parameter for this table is 0.07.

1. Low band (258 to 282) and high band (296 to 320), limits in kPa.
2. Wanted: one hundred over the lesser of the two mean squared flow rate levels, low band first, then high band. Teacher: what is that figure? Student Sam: 118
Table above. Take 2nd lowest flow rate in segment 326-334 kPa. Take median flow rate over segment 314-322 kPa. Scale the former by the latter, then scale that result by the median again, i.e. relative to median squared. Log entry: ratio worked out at 0.83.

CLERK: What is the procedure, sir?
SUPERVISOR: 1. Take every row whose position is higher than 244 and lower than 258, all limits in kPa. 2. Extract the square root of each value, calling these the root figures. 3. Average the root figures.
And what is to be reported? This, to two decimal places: 1.05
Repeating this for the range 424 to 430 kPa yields 1.16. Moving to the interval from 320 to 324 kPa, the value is 1.11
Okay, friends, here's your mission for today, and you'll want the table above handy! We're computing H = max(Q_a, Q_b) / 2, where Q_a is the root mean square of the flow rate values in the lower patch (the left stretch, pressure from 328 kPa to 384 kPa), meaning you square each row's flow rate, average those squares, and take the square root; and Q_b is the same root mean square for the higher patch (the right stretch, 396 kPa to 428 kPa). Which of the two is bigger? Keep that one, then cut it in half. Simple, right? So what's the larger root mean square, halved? 0.665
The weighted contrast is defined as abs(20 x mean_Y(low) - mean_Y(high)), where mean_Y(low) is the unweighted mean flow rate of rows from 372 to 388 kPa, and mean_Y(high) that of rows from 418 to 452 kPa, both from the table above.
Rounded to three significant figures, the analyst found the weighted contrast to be 17.3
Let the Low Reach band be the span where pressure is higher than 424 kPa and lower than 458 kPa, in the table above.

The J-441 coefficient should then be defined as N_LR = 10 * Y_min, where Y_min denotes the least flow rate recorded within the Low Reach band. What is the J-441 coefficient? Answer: 12.2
